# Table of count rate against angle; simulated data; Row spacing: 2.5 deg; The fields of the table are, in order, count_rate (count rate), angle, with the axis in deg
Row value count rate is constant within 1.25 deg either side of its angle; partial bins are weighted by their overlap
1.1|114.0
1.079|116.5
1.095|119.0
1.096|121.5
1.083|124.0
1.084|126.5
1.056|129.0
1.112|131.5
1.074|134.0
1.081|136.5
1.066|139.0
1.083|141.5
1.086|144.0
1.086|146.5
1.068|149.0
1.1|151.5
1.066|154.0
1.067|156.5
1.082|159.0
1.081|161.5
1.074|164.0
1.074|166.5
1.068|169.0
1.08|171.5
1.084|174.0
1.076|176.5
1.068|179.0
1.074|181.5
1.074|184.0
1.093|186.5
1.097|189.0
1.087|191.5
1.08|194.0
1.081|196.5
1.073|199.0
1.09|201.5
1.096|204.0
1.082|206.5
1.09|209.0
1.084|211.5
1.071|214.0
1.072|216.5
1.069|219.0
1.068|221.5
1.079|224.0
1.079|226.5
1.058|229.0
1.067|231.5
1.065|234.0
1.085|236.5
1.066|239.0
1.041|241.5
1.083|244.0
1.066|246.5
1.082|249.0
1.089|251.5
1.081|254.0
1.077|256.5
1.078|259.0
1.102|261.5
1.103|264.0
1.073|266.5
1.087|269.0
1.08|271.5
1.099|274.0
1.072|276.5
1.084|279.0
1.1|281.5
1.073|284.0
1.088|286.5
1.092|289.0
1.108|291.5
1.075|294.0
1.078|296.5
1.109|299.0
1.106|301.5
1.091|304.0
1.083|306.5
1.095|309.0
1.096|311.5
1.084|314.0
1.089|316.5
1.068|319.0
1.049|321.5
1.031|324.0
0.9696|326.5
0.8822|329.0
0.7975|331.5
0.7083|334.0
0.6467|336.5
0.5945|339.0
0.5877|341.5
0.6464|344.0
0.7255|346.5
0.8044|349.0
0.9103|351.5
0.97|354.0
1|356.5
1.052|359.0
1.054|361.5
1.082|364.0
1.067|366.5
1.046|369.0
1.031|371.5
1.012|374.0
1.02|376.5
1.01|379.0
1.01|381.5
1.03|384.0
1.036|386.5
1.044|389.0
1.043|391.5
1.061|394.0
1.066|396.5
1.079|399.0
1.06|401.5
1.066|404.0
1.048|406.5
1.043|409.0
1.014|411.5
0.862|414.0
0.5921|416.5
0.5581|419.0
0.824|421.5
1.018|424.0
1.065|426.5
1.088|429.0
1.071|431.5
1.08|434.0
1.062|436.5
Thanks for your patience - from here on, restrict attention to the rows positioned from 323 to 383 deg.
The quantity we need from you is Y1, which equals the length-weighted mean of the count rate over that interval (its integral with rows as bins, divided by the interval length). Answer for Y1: 0.90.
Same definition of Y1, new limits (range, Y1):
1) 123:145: 1.08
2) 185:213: 1.09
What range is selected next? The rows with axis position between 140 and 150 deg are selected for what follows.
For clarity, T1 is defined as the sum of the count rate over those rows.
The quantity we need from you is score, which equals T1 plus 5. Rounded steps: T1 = 4.3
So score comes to 9.3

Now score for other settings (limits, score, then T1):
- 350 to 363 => 10.0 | 5.0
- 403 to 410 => 8.2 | 3.2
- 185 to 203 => 12.6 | 7.6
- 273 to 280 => 8.3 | 3.3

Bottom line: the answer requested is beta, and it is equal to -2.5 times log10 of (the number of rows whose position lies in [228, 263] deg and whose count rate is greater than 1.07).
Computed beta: -2.3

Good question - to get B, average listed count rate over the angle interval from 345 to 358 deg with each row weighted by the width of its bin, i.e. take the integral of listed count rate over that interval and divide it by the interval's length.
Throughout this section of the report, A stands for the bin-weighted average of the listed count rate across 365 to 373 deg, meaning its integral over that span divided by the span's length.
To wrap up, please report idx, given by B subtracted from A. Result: 0.167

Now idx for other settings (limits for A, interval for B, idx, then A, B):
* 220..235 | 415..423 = 0.394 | 1.07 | 0.68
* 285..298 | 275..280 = 0.010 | 1.09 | 1.08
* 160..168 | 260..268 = -0.016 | 1.08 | 1.09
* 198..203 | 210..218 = 0.007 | 1.08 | 1.08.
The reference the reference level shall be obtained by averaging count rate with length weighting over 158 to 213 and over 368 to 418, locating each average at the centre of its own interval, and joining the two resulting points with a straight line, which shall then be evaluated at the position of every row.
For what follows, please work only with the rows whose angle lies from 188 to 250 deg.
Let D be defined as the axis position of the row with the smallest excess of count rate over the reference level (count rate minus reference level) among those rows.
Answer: 241.5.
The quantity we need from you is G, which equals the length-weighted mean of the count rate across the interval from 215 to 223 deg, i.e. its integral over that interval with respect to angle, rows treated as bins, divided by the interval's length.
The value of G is 1.07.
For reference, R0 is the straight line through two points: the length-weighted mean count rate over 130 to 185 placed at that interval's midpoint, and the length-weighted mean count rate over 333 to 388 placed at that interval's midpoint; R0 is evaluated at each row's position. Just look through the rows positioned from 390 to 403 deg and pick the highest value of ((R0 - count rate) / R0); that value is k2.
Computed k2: -0.18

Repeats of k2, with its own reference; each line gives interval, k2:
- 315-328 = -0.03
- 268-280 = -0.09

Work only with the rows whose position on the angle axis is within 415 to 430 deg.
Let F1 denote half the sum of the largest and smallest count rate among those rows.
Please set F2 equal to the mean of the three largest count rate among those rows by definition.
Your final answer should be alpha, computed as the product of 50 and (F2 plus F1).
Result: 94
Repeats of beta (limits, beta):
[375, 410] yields 0.0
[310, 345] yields -1.2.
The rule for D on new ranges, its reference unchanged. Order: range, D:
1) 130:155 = 139.0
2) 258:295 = 266.5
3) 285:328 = 326.5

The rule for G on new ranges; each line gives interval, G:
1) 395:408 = 1.06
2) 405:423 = 0.85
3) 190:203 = 1.08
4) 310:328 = 1.05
